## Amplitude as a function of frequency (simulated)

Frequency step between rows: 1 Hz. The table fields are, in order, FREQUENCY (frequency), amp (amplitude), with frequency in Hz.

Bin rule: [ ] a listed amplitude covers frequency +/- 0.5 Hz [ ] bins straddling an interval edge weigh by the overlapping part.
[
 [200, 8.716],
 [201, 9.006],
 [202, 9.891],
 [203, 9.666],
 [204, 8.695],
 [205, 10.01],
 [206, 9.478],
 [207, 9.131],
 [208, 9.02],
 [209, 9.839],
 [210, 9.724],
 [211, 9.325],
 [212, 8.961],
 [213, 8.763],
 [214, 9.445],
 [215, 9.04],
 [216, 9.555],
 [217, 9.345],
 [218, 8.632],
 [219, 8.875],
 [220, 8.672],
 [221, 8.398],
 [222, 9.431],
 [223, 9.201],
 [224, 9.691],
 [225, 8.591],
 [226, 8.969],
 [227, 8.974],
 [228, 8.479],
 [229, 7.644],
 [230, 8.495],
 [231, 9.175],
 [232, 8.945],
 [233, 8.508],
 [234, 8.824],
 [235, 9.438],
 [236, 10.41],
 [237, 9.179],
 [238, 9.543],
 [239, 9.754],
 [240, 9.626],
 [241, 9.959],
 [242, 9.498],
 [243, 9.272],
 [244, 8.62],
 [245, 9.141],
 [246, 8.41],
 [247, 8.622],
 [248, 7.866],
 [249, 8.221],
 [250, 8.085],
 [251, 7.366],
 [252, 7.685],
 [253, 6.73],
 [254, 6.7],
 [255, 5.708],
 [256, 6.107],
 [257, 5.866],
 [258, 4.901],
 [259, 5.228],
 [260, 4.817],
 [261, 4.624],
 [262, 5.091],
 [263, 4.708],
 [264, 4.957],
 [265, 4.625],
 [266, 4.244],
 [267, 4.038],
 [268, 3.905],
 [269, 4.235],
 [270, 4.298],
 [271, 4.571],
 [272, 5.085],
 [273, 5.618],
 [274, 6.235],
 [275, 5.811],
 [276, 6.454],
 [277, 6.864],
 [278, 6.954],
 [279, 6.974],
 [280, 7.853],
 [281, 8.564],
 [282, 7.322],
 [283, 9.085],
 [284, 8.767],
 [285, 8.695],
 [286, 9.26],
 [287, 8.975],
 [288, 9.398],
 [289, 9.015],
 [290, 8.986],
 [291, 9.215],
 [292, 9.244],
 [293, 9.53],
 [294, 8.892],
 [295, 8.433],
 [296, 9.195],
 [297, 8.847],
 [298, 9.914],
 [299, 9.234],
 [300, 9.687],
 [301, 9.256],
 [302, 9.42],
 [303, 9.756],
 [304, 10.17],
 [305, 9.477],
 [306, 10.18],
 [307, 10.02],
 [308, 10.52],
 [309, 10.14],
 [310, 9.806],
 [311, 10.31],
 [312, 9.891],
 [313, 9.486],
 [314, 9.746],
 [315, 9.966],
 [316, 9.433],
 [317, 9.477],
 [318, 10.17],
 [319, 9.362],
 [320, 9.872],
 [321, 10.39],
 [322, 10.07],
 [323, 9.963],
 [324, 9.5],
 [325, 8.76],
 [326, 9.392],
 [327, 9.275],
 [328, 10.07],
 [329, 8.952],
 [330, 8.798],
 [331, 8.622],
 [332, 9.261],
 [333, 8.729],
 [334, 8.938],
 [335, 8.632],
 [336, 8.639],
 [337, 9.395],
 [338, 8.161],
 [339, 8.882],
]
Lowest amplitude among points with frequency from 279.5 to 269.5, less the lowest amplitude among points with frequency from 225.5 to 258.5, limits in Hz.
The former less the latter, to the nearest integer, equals -1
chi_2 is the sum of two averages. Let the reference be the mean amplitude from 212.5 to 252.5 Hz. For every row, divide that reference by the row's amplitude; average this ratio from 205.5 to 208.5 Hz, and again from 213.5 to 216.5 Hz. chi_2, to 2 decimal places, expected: 1.92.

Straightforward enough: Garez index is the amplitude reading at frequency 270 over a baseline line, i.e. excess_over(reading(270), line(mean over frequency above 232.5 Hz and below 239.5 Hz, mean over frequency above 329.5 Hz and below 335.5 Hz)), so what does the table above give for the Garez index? -4.9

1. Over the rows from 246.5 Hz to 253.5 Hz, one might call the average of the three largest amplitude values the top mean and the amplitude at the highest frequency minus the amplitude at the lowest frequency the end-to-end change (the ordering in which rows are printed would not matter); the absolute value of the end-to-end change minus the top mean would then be 10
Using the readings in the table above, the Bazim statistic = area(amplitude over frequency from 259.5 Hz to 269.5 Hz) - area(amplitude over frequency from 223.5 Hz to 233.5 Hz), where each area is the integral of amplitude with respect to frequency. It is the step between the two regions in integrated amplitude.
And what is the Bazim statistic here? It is -42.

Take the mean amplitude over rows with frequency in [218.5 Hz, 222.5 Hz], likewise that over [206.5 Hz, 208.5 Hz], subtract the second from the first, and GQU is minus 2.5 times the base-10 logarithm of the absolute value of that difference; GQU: 1.6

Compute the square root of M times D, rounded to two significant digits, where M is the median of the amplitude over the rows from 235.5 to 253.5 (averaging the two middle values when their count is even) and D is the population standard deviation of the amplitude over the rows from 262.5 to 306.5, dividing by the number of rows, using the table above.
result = 4.3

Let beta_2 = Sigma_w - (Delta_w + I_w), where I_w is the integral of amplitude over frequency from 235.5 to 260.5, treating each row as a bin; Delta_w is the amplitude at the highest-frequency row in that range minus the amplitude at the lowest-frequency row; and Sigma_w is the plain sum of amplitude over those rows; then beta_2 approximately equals 5.6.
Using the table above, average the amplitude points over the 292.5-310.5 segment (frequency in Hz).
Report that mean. 9.6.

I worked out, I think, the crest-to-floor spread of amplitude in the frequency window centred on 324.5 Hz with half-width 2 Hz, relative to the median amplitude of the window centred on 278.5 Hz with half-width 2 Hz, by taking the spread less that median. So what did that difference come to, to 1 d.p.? -5.8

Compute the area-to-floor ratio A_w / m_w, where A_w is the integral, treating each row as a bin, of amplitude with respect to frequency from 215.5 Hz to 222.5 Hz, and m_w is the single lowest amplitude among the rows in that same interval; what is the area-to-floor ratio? 7.5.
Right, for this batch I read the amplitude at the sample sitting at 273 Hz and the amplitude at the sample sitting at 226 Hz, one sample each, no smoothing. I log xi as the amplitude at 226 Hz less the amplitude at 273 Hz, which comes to 3.4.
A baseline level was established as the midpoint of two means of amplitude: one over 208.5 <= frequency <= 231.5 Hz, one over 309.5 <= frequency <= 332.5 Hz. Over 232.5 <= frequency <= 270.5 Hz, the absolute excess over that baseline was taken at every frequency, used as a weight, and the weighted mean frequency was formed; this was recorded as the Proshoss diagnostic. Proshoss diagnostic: 259.7 Hz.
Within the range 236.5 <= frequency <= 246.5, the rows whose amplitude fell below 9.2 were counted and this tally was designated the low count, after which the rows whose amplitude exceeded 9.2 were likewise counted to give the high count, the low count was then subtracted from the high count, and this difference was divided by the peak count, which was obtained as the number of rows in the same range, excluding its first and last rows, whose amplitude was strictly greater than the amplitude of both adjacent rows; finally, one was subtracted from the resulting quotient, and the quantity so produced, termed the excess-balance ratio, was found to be 0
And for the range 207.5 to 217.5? 0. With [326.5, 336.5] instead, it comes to -2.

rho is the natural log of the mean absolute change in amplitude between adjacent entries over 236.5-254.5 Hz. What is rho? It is -0.87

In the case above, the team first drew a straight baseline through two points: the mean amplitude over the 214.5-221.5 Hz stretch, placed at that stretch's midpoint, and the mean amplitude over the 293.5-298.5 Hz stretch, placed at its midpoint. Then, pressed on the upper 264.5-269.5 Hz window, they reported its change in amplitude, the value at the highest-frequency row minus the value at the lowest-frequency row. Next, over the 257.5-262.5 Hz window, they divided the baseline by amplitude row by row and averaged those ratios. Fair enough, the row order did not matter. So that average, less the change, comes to 2.2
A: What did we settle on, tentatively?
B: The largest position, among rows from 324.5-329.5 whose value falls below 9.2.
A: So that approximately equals 329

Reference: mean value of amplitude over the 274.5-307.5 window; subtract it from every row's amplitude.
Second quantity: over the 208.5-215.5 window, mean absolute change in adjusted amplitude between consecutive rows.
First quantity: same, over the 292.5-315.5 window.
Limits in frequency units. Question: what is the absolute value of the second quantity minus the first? 0.11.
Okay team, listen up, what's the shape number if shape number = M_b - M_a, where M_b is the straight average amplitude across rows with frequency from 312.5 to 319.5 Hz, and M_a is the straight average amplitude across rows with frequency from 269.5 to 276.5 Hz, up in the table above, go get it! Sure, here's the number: 4.2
